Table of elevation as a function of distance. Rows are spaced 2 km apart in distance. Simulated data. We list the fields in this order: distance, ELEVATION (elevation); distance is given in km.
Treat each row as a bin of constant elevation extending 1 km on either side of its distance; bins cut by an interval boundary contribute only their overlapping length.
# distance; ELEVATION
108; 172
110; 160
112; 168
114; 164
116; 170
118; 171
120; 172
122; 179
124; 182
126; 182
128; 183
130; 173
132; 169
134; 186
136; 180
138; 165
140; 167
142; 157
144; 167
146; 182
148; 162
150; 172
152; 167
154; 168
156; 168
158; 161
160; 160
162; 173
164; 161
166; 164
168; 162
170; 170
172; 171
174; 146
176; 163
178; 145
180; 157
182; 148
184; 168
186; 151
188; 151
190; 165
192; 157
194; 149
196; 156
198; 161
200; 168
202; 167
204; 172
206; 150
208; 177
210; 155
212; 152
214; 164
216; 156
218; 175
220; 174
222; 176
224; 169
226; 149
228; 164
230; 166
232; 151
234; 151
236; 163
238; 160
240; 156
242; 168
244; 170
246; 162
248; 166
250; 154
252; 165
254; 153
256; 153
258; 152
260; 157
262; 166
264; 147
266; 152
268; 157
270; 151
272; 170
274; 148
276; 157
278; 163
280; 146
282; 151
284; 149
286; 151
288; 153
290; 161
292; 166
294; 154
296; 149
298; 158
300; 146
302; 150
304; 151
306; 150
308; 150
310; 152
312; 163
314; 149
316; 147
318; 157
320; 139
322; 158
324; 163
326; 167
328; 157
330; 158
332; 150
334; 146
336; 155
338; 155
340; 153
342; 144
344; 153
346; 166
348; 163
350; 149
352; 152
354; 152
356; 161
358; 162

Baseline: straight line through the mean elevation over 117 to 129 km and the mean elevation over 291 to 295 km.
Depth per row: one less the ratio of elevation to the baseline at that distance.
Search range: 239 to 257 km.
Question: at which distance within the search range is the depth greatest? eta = 254 km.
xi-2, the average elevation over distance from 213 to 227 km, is 166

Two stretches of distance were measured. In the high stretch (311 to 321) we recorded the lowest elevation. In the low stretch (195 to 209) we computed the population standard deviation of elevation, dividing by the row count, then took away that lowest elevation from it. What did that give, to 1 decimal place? -130.3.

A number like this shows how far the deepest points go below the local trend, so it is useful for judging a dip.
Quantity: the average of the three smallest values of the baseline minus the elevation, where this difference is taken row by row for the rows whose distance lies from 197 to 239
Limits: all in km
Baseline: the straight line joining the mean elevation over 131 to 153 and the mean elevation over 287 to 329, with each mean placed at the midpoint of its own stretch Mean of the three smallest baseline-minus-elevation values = -12.8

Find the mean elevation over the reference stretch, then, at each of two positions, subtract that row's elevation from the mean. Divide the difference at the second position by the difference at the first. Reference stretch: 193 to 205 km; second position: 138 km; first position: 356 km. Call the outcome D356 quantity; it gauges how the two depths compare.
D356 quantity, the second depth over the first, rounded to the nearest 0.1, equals -2.4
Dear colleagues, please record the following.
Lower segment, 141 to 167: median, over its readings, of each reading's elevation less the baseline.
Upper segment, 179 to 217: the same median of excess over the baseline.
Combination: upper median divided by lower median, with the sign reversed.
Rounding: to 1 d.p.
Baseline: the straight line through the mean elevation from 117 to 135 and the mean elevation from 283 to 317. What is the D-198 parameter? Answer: -1.4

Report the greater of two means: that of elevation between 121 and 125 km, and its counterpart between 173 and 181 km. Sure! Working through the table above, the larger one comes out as 180.5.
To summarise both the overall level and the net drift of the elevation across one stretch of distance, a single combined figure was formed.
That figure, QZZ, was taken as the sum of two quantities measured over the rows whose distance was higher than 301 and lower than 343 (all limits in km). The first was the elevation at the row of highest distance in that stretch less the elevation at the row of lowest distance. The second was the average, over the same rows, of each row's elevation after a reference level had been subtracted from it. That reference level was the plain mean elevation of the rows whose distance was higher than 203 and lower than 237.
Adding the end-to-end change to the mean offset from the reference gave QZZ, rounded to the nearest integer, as -16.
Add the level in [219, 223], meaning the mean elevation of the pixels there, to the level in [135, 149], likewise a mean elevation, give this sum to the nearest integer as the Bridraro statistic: 344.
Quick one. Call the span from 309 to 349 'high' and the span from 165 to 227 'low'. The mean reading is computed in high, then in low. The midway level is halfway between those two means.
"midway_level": 158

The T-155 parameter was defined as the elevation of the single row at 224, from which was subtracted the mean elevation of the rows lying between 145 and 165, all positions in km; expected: 2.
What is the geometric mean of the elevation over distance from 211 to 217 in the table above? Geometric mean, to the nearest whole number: 157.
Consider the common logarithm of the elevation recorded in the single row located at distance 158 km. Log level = 2.207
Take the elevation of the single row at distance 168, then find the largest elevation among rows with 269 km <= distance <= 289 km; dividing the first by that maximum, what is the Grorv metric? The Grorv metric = 0.95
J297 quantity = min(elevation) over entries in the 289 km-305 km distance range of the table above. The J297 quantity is 146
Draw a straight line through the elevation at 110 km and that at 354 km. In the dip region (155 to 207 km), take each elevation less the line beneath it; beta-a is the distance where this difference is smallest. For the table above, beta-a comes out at 178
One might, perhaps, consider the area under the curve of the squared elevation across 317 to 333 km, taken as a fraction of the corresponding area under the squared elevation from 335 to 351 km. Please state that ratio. 1.02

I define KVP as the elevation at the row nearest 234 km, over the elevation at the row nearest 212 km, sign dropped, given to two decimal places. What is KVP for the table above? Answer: 0.99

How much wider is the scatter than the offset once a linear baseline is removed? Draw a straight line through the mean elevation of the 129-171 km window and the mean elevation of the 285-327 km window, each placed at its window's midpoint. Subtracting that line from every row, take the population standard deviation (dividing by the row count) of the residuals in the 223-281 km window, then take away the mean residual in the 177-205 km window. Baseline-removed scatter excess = 13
